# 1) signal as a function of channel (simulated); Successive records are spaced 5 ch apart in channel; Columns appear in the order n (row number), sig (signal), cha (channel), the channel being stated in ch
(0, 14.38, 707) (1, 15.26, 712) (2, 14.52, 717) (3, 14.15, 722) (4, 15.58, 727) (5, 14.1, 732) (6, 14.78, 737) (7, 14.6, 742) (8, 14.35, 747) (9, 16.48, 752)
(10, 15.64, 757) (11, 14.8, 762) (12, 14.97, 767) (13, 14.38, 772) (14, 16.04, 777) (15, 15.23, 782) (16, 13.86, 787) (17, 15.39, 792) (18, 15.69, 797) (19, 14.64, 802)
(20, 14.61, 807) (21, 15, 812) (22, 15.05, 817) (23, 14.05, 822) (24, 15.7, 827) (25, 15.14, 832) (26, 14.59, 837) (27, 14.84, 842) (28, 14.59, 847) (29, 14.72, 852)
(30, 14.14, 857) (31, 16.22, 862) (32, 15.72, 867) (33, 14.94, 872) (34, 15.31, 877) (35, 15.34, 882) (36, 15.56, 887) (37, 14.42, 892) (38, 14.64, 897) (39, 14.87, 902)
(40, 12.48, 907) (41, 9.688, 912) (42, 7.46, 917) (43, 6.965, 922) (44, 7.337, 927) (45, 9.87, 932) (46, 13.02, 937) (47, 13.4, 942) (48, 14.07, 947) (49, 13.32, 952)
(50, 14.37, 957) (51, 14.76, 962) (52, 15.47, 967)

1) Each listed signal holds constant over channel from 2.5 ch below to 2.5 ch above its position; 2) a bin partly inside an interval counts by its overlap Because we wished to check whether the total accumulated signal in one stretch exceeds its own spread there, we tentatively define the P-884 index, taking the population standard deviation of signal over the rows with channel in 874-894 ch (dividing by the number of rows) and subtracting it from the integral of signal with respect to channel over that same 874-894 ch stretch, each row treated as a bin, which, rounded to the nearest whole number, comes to 303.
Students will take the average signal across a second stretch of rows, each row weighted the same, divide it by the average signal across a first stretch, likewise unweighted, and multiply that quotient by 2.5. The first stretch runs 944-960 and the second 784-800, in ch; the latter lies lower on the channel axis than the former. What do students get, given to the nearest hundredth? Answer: 2.69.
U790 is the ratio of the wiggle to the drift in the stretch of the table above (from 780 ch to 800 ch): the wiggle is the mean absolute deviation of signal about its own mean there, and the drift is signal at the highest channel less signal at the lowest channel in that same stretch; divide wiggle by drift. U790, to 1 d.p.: 1.3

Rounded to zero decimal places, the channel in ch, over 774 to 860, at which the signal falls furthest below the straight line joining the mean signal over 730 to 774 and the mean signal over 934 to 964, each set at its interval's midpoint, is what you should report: 787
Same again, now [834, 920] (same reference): 917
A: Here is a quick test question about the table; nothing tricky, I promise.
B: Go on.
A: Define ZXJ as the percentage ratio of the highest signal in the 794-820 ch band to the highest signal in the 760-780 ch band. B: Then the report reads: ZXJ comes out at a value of 97.8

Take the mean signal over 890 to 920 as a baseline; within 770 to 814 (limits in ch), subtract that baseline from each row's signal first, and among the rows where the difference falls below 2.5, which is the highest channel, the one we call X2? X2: 807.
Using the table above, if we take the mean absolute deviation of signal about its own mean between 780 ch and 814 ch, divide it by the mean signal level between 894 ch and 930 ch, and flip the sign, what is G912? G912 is -0.045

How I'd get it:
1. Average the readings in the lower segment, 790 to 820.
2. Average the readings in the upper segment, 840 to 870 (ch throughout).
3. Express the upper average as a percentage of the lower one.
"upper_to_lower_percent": 100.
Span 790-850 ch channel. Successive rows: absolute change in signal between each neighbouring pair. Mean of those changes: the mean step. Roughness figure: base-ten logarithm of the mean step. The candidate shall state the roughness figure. -0.26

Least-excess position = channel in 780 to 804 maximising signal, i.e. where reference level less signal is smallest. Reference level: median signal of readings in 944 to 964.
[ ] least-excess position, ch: 797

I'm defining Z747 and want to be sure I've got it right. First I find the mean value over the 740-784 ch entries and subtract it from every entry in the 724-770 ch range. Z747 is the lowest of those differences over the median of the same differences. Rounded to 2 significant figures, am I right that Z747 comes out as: 2.9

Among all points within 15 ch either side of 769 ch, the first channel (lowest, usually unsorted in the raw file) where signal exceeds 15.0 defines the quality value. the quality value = 757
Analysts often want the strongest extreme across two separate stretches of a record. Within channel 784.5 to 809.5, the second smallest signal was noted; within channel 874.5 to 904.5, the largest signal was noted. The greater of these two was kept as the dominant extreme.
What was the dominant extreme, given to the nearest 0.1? 15.6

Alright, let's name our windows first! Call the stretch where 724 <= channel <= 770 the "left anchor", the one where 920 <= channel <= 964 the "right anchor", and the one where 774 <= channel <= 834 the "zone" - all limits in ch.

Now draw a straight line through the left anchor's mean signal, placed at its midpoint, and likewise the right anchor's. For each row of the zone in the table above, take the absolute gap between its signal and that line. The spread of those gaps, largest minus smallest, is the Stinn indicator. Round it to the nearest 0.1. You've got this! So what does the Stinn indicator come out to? 1.7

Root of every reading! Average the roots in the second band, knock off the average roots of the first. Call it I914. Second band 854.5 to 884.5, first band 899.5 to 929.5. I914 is 0.81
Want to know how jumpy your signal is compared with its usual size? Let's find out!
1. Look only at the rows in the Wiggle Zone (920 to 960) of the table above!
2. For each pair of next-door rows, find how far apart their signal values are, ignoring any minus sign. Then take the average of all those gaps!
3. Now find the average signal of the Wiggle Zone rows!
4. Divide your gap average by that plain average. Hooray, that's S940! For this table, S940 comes 0.11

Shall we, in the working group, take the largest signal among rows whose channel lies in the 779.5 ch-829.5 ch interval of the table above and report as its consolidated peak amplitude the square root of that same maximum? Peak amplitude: 3.96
